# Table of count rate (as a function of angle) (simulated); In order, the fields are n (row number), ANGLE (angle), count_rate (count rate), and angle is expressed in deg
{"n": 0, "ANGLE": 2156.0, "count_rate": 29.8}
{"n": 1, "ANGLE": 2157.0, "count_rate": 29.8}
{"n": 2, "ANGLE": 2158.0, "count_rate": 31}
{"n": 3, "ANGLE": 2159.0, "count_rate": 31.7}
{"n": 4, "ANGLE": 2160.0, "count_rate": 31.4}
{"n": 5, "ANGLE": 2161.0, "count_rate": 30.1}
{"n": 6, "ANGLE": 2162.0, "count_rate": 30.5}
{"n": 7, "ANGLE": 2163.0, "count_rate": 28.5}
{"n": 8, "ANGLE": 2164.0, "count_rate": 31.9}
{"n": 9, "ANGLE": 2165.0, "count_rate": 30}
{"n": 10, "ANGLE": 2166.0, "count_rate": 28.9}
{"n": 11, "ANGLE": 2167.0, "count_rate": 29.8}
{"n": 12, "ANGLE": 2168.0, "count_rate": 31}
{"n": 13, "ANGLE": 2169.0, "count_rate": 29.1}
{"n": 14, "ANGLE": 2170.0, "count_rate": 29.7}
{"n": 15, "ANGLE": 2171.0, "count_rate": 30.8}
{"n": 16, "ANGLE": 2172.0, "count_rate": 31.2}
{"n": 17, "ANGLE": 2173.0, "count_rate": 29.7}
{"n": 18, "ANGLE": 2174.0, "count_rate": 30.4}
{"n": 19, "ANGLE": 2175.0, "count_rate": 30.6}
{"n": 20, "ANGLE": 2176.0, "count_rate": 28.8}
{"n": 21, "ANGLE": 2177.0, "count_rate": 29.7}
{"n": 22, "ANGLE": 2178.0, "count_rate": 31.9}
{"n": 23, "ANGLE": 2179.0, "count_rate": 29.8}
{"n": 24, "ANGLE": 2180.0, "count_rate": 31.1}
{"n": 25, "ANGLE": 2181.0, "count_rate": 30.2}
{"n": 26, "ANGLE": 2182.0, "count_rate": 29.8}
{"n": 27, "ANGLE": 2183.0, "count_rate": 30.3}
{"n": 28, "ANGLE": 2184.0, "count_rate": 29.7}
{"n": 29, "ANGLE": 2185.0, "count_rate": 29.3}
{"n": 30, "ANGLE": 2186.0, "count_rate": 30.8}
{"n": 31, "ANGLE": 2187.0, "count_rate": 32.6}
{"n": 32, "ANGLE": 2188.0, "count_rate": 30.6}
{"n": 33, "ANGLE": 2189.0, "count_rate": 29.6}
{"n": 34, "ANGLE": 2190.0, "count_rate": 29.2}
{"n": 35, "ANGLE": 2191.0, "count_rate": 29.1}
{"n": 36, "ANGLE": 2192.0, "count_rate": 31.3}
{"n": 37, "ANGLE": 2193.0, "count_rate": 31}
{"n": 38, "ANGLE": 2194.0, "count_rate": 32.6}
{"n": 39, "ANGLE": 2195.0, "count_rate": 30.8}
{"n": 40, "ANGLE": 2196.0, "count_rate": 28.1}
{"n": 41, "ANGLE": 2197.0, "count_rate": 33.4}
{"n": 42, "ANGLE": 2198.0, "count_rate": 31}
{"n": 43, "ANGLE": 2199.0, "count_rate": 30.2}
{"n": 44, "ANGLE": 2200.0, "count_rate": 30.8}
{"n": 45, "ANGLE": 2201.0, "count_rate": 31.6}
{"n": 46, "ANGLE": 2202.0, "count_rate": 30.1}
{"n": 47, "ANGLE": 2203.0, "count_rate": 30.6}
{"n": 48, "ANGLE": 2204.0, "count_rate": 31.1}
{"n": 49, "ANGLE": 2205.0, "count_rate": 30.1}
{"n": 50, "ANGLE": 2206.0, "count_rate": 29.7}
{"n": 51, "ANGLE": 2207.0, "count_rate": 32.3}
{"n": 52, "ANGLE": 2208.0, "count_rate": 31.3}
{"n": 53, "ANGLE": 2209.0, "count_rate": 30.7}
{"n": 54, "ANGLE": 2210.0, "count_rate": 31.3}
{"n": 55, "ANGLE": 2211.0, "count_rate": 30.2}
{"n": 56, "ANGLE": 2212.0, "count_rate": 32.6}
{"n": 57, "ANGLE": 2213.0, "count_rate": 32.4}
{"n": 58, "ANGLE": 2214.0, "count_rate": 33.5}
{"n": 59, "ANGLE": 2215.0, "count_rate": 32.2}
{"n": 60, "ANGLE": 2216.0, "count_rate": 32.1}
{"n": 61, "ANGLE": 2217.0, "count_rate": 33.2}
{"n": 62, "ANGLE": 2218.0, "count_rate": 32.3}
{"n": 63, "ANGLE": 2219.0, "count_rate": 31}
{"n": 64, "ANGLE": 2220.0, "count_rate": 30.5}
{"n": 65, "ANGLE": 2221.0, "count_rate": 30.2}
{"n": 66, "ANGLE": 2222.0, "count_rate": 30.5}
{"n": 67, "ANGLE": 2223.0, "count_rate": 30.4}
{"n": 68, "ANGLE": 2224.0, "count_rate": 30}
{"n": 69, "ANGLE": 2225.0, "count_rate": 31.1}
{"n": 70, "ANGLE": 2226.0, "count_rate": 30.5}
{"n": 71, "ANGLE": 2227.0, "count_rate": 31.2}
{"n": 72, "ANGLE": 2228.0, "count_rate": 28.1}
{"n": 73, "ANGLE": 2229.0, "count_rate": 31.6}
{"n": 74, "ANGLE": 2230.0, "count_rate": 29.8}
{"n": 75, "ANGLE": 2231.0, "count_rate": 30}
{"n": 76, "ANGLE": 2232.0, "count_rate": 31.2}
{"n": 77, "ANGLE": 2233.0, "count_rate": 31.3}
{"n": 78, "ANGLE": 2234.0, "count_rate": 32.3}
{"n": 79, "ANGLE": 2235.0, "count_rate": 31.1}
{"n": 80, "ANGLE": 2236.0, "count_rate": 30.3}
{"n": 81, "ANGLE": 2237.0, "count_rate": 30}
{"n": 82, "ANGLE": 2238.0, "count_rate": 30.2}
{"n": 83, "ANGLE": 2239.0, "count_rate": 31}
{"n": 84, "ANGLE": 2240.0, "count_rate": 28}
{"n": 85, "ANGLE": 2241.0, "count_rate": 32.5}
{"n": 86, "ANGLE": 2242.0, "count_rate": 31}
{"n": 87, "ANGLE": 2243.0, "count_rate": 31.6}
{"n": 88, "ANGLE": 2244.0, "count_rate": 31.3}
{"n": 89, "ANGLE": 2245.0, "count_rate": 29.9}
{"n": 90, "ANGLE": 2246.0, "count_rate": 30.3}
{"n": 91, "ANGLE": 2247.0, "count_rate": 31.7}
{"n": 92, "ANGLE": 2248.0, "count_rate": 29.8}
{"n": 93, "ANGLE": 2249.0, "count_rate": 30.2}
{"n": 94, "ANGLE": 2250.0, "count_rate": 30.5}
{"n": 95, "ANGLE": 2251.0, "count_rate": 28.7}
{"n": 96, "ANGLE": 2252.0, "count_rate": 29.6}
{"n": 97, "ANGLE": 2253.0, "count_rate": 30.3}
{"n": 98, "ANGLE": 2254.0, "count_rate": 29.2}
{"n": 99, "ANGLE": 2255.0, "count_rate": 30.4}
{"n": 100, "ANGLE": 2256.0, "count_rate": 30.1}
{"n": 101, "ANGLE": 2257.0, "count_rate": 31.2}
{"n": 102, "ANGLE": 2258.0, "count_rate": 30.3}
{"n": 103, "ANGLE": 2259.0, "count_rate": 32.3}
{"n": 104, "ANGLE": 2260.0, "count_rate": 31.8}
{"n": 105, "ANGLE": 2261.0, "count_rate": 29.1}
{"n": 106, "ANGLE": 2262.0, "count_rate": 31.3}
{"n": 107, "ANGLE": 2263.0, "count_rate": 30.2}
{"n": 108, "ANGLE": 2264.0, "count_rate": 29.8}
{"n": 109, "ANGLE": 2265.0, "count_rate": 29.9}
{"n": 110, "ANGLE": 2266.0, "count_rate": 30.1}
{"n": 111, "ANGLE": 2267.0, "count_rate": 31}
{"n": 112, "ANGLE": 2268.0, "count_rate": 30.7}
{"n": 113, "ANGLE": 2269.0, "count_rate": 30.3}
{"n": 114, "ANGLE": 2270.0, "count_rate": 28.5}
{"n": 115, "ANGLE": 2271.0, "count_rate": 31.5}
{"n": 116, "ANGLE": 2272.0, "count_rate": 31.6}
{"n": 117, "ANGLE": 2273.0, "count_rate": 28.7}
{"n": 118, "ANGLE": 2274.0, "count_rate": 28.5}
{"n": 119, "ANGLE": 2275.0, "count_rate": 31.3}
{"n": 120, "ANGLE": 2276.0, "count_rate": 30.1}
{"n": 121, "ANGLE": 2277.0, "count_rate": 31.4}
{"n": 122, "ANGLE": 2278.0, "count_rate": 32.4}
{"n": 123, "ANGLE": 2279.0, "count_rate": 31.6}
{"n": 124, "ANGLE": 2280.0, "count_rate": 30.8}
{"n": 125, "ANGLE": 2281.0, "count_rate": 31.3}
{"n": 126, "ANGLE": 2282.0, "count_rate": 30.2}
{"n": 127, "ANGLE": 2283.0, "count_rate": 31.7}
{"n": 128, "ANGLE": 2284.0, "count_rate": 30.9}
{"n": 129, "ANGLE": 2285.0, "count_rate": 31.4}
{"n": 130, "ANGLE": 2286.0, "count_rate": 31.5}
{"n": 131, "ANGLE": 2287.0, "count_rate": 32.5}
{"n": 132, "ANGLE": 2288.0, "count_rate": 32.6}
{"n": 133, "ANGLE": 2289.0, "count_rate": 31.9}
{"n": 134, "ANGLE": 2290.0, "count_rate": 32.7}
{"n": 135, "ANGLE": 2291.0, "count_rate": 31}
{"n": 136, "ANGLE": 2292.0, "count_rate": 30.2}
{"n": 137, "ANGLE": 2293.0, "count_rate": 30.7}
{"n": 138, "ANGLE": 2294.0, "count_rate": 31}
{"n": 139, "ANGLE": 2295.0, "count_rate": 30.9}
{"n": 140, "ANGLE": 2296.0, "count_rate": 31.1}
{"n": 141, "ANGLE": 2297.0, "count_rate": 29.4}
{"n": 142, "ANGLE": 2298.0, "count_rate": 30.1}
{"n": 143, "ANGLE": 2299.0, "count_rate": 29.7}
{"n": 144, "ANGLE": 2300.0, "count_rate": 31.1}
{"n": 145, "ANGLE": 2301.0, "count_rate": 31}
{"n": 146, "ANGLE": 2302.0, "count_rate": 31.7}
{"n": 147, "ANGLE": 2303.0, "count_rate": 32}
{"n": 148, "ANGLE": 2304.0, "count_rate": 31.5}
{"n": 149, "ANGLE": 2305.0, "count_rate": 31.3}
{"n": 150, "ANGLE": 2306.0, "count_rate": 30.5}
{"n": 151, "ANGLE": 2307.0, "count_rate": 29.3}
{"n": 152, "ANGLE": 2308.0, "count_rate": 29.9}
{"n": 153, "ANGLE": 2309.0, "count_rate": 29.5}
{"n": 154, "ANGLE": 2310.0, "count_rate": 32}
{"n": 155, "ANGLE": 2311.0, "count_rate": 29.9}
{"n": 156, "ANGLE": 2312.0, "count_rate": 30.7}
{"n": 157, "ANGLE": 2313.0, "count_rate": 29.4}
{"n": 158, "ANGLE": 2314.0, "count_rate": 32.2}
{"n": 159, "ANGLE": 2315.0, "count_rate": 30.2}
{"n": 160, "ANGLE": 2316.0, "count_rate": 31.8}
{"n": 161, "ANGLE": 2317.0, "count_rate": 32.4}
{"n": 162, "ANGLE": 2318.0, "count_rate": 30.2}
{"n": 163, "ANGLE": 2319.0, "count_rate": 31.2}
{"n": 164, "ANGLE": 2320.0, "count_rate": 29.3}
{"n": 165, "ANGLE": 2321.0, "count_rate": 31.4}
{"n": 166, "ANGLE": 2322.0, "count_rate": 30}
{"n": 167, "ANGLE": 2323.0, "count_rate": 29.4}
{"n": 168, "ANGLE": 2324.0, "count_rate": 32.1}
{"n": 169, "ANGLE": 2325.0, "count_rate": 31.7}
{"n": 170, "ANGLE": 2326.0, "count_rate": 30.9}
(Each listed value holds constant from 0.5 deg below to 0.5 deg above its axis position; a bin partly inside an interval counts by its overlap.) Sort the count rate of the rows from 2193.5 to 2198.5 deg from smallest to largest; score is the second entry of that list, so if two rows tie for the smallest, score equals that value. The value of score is 30.8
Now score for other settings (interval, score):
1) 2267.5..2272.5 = 30.3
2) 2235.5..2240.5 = 30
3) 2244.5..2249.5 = 29.9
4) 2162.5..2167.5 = 28.9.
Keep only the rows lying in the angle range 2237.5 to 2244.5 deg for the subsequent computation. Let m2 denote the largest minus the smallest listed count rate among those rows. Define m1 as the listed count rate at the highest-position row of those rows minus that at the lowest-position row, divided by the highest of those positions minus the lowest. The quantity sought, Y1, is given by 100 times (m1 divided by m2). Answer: 4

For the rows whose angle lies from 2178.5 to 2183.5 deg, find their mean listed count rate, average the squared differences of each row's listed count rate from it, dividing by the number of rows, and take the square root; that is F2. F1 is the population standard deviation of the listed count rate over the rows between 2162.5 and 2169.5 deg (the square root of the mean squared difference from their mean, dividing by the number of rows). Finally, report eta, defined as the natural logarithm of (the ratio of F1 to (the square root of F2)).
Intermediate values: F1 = 1.12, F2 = 0.48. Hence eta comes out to 0.49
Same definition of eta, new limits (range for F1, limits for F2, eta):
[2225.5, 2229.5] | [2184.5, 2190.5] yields 0.22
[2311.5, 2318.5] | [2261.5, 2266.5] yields 0.37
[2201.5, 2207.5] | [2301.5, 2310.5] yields -0.16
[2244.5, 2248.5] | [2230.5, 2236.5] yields -0.13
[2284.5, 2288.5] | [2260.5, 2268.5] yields -0.39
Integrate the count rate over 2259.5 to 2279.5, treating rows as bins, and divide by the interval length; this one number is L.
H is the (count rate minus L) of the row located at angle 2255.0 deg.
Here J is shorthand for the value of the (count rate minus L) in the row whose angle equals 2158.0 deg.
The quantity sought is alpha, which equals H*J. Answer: 0.0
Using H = -0.09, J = 0.5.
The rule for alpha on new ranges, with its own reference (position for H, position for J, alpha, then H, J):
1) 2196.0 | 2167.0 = 1.6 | -2.39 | -0.7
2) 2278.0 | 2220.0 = 0.0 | 1.91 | 0.0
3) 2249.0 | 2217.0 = -0.8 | -0.29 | 2.7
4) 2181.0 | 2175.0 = 0.0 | -0.29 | 0.1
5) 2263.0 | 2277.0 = -0.3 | -0.29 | 0.9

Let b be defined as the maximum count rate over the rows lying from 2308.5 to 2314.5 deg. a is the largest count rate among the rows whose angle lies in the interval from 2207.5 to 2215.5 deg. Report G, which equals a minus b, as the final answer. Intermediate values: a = 33.5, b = 32.2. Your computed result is 1.3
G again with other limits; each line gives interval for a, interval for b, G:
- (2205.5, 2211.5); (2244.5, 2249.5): 0.6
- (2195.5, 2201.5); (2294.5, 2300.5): 2.3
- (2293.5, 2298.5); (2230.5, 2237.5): -1.2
